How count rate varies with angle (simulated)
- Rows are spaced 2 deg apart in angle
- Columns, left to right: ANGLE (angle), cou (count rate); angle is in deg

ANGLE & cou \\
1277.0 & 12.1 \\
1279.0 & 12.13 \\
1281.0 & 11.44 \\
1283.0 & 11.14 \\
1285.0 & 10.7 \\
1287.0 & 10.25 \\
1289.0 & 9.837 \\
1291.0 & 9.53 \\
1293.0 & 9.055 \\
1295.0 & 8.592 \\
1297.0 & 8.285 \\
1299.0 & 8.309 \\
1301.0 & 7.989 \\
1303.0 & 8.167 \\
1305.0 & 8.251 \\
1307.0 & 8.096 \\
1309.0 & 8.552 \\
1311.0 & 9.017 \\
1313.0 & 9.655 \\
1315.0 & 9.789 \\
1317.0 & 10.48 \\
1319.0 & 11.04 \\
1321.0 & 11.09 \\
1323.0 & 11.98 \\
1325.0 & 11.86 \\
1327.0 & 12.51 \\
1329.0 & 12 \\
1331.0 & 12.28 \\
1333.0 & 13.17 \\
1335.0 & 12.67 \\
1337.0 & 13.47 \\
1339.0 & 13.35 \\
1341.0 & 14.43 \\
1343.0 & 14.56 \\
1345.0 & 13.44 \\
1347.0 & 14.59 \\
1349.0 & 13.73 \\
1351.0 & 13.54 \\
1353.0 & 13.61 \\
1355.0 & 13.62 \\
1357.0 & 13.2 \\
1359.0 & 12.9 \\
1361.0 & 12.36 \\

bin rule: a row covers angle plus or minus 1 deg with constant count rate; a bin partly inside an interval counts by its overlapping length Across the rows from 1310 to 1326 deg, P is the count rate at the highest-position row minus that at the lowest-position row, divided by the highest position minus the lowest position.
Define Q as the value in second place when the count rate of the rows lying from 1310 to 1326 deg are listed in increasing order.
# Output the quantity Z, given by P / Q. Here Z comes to 0.021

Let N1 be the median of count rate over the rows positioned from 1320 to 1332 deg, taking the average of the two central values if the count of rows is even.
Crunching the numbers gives 12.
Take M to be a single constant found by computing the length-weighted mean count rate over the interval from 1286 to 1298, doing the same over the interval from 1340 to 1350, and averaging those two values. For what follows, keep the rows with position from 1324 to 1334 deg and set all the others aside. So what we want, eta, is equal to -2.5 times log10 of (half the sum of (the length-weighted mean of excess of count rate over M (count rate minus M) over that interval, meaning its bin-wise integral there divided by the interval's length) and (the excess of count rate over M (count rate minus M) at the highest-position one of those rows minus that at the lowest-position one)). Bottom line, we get 0.0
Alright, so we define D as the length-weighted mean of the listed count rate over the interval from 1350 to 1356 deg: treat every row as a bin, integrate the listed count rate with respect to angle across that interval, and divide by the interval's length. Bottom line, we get 13.6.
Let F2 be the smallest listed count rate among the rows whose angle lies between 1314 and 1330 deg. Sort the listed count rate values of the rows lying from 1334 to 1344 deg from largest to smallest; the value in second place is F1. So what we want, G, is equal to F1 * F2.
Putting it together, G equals 141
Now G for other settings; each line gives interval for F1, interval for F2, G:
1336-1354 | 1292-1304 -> 116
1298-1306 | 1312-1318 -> 80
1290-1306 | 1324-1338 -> 107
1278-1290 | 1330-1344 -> 140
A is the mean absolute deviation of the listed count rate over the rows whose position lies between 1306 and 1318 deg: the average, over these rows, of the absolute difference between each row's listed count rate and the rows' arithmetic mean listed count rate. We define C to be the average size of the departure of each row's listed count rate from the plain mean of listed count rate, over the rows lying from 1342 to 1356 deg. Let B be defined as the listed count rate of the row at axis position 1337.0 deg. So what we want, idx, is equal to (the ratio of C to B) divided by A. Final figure 0.04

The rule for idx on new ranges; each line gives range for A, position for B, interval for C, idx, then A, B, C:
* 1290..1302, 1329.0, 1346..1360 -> 0.06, 0.44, 12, 0.3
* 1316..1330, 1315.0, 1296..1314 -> 0.07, 0.60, 9.789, 0.4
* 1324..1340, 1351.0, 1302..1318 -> 0.11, 0.50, 13.54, 0.7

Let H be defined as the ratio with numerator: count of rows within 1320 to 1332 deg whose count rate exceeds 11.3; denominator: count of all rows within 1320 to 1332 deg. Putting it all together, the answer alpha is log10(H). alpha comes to -0.08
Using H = 0.83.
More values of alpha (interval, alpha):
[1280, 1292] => -0.78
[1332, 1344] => 0.00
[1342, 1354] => 0.00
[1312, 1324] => -0.78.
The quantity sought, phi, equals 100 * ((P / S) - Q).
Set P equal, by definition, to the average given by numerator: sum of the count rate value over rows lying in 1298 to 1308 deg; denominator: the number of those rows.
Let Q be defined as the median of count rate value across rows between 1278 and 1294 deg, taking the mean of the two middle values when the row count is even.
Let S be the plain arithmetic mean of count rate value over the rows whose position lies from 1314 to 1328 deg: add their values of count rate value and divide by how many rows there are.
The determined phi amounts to -975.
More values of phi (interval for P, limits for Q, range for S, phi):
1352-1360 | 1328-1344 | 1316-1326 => -1208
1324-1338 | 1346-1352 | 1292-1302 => -1224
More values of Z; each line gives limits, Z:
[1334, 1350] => 0.006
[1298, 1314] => 0.012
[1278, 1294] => -0.023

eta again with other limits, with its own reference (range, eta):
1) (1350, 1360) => 0.7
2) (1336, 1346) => -0.1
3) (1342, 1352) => 0.5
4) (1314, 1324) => 0.4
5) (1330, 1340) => -0.2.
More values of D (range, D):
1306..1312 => 8.6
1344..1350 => 13.9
